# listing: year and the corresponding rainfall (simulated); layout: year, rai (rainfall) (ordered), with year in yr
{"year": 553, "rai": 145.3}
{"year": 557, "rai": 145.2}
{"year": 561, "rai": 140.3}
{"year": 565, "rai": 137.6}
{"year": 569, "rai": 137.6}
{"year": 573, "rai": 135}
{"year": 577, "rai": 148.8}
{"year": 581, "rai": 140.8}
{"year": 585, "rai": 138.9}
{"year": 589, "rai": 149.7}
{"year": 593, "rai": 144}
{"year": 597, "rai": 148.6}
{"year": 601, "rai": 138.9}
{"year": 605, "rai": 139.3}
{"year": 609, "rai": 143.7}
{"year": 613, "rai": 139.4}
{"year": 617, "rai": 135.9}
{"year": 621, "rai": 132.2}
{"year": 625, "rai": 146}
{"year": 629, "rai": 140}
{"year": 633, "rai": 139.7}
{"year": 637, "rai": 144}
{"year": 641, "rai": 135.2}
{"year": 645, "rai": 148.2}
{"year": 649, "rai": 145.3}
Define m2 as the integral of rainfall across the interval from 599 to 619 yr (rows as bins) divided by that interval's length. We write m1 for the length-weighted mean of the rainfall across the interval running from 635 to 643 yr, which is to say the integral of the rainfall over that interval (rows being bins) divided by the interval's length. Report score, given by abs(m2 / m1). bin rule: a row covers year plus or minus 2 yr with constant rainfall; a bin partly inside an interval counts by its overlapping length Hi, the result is 1.00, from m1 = 140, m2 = 139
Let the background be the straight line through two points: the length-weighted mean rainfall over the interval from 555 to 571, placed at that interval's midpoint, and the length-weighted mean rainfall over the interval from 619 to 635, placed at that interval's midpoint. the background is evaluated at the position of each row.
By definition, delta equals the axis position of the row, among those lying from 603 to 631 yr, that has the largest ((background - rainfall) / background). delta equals 621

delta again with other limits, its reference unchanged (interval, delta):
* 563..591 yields 573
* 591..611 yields 601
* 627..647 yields 641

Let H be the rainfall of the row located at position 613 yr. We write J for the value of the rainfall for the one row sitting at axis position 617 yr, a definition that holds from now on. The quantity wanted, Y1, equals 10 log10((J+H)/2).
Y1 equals 21.4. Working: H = 139.4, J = 135.9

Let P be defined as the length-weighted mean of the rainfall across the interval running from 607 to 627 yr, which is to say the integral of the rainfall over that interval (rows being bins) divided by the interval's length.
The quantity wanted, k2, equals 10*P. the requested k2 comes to 1394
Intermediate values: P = 139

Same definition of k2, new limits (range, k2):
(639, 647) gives 1417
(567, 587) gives 1402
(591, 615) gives 1423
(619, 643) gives 1395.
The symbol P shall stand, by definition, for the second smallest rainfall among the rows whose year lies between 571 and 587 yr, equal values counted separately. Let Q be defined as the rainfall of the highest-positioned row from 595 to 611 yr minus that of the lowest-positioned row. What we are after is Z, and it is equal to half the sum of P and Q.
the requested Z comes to 67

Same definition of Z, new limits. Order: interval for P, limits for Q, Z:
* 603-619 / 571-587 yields 72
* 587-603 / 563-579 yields 78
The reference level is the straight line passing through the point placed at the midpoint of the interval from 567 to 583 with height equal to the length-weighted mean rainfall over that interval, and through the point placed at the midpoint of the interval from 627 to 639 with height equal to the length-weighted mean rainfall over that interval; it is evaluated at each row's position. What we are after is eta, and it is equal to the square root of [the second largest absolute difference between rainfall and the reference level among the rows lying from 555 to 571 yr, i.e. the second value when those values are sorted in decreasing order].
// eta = 1.7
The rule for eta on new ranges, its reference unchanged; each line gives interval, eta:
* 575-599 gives 2.9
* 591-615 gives 1.8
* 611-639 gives 2.3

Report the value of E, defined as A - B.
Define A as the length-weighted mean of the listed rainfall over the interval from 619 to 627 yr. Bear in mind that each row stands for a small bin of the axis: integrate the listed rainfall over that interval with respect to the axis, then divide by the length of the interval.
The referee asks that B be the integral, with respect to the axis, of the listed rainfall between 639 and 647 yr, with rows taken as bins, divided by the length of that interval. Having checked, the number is -3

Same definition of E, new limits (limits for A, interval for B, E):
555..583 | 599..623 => 3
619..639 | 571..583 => -1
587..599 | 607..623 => 10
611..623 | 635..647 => -7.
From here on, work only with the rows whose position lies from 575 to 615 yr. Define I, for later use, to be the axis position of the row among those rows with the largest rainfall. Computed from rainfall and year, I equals 589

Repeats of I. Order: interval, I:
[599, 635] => 625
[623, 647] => 645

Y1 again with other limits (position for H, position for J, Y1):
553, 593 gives 21.6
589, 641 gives 21.5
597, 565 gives 21.6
